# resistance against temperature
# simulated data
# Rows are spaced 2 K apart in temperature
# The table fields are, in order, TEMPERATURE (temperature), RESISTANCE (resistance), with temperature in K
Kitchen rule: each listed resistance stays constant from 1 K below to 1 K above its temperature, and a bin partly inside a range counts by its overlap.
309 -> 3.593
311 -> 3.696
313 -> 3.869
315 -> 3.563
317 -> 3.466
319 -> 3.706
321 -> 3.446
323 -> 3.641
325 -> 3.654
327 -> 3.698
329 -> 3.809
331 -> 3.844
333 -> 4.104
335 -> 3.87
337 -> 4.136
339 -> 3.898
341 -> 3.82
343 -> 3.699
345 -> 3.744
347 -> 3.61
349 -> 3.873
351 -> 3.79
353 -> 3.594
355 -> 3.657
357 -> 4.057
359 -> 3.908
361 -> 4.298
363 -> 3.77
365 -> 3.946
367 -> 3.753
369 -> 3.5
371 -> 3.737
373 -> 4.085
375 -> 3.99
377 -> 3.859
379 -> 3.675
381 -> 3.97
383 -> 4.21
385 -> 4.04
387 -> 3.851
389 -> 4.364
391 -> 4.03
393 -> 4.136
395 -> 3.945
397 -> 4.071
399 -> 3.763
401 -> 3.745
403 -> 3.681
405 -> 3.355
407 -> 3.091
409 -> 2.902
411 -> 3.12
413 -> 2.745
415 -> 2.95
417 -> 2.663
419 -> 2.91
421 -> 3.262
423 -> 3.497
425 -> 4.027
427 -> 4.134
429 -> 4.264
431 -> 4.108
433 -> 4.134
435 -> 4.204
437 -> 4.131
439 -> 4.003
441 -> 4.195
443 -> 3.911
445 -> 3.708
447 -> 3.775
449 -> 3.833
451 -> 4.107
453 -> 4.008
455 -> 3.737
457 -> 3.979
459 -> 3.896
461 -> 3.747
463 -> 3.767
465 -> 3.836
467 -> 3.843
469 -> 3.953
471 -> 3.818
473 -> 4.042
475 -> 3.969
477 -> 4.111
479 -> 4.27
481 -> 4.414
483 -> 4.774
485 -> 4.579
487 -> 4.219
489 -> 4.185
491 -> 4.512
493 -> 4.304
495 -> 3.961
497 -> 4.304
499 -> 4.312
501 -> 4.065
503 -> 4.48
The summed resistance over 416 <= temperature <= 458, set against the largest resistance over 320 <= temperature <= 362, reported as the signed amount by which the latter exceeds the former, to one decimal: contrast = -76.3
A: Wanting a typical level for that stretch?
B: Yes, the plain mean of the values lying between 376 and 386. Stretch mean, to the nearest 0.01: 3.95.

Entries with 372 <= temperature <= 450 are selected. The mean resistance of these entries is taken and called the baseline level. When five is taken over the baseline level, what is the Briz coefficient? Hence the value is 1.33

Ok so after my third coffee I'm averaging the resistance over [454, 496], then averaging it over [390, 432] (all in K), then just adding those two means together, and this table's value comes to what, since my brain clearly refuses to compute 7.63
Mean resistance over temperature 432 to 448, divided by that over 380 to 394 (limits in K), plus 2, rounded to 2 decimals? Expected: 2.98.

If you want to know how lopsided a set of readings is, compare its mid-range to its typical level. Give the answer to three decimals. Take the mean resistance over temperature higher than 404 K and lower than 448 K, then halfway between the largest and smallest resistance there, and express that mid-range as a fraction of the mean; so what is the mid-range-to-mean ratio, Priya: 0.963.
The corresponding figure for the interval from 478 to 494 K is 1.016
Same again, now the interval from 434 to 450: 0.996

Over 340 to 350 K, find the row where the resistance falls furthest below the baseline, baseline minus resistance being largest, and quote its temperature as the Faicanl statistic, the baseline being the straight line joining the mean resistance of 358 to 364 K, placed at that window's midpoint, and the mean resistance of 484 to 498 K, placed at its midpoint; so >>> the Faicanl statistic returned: 347 K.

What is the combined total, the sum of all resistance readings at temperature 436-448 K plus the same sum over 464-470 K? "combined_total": 35.4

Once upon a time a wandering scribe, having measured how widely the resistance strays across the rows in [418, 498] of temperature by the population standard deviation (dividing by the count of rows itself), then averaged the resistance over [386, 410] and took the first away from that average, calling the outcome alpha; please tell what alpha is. 3.4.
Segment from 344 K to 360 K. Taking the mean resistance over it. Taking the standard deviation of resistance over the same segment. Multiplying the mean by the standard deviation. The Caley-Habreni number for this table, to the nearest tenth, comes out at 0.6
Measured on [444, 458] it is 0.6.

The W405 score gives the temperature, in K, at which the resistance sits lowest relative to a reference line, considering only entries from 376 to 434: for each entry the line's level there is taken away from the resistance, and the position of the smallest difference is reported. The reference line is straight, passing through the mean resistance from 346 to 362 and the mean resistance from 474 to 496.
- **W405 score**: 417 K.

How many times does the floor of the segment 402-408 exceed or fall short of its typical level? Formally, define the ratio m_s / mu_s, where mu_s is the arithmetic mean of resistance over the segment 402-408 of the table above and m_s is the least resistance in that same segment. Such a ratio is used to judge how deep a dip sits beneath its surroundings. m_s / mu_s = 0.92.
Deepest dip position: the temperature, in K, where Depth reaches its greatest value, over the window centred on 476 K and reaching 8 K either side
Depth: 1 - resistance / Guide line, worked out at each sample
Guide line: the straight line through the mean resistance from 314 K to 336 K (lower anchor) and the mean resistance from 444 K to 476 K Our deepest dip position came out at 471 K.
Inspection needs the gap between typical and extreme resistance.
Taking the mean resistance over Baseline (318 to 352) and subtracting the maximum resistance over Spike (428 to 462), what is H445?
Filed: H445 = -0.48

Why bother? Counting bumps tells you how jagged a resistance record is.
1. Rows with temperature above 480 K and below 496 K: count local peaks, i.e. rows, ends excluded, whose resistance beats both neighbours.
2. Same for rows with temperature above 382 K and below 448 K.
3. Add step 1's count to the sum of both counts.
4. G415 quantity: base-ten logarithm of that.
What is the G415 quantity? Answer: 1.08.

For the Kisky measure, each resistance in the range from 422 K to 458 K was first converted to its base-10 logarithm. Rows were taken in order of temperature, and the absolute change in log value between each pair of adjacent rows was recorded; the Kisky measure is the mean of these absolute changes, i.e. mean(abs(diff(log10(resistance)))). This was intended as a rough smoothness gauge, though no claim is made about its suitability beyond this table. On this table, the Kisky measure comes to 0.0188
